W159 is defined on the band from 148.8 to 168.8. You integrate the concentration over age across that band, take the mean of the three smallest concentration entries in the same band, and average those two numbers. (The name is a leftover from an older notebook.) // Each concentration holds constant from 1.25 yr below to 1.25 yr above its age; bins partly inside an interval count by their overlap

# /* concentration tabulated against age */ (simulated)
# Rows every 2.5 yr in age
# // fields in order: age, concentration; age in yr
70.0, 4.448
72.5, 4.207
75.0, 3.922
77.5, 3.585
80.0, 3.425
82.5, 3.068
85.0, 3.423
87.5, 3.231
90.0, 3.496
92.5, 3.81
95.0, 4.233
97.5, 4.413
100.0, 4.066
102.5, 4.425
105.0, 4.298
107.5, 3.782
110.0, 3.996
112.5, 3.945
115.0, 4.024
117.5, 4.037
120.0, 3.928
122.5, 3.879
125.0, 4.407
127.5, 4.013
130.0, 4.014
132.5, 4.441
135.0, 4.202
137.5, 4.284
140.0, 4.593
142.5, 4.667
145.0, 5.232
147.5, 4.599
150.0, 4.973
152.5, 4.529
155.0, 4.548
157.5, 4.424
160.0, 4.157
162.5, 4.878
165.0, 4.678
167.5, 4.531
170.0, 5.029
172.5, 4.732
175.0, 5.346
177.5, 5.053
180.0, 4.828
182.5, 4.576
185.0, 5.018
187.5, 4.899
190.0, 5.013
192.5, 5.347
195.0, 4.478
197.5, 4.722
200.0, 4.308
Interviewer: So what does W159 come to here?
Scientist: 48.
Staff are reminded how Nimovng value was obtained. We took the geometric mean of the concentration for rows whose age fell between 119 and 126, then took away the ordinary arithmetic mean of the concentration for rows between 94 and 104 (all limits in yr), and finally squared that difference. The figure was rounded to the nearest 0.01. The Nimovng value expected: 0.05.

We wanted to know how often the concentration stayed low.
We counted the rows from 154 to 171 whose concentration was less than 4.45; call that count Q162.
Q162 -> 2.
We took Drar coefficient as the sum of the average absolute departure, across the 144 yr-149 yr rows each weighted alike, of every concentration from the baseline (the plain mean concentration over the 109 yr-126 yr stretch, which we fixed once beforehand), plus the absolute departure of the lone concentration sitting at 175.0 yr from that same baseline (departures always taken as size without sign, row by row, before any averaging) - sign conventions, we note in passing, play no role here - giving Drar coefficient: 2.2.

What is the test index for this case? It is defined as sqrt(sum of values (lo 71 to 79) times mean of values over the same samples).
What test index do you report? 6.76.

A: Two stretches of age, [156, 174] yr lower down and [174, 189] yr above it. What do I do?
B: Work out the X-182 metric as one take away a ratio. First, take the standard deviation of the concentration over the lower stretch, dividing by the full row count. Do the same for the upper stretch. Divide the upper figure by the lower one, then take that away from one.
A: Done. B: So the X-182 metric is 0.13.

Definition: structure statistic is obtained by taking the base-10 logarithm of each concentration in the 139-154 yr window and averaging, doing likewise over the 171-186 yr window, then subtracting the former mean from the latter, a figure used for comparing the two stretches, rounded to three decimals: 0.014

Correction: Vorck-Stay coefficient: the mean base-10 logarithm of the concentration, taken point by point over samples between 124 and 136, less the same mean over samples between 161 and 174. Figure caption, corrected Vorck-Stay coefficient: -0.054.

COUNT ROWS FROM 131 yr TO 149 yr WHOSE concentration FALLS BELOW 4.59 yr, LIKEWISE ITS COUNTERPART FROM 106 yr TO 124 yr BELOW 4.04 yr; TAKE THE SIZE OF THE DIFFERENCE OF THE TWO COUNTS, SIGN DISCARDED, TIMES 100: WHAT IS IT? 400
